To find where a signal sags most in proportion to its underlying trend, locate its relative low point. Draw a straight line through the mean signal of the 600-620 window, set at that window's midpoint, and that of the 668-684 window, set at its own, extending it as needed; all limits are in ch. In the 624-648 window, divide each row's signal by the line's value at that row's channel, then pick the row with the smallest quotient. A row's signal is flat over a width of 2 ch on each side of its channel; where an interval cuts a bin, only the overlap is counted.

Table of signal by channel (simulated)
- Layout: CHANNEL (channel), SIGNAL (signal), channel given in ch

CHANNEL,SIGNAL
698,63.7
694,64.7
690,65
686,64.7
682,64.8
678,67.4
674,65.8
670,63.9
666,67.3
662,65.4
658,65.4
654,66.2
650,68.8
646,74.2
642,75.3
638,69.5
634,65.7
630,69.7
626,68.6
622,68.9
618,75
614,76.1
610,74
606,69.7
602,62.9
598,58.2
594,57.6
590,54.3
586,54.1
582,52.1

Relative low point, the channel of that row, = 634 ch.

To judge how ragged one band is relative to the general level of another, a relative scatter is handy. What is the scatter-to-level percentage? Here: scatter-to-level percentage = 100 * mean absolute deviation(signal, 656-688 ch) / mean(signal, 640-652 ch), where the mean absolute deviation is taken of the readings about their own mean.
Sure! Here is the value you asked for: 1.28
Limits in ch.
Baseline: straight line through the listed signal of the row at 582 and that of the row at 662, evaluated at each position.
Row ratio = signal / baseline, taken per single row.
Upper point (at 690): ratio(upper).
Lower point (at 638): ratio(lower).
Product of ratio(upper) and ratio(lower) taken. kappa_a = 1.05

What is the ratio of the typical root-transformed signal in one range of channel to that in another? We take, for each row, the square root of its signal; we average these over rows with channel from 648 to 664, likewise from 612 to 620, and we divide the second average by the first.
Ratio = 1.066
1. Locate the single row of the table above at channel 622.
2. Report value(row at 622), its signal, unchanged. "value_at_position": 68.9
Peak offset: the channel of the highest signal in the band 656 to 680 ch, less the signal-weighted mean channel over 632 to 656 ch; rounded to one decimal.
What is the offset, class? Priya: 34.0 ch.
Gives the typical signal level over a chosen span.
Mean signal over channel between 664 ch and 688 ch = 66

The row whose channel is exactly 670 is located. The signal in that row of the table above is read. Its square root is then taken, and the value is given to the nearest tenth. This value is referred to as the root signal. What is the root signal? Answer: 8.0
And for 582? 7.2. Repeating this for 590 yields 7.4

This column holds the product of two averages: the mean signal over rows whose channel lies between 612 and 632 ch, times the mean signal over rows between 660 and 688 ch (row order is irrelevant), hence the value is 4702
